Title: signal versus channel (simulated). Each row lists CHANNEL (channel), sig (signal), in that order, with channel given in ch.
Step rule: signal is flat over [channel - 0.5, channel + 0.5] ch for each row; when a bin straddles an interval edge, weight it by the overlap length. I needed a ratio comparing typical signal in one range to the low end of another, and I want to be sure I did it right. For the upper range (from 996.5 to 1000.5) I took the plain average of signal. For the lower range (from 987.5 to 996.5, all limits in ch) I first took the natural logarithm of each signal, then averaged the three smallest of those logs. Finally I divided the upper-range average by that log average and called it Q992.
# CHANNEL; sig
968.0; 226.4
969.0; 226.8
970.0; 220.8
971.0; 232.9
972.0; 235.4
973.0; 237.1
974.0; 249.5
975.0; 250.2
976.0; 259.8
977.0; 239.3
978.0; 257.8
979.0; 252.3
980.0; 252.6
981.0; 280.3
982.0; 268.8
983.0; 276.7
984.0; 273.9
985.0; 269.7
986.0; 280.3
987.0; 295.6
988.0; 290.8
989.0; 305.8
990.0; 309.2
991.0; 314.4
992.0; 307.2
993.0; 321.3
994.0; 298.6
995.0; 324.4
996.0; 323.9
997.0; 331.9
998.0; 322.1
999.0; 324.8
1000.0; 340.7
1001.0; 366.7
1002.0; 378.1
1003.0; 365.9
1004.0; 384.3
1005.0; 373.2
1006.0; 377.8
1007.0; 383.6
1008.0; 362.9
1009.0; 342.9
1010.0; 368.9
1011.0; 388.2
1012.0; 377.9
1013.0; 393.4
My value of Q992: 57.9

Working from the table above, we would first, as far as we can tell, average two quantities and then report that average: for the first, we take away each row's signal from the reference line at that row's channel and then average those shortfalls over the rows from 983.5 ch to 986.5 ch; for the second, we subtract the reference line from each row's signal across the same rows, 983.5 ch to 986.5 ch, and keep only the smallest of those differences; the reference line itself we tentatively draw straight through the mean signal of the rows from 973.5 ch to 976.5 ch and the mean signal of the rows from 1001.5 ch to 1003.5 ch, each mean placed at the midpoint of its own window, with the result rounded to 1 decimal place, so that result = -2.5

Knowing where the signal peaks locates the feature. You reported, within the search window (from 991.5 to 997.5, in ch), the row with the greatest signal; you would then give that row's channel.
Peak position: 997.0 ch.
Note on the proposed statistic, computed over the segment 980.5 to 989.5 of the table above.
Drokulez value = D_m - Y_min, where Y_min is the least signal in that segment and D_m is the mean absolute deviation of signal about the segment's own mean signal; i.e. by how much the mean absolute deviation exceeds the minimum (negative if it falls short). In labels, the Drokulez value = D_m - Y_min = -259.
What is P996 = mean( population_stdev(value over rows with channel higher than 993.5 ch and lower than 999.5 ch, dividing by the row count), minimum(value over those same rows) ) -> 155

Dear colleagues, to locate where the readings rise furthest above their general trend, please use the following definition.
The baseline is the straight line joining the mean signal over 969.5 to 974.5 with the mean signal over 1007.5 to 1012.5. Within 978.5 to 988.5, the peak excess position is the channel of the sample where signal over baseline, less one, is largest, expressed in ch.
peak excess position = 981.0 ch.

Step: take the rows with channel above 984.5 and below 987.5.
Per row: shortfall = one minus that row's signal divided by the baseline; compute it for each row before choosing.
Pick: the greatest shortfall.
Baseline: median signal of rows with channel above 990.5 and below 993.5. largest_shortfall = 0.14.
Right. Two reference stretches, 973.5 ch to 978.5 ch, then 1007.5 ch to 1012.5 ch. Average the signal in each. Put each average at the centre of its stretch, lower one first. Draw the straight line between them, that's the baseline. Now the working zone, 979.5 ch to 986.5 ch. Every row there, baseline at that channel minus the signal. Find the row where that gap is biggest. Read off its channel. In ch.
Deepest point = 985.0 ch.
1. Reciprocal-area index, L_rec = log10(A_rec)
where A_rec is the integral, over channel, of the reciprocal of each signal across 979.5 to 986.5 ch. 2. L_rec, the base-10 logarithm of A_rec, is -1.59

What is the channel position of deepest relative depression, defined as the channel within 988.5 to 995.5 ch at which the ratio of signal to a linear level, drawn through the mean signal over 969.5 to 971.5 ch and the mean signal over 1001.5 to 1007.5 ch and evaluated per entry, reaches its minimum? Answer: 994.0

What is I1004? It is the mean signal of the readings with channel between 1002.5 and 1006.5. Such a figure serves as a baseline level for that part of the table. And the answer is 375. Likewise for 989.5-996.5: 314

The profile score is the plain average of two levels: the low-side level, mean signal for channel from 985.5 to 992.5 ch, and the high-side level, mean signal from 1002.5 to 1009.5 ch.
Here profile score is 335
